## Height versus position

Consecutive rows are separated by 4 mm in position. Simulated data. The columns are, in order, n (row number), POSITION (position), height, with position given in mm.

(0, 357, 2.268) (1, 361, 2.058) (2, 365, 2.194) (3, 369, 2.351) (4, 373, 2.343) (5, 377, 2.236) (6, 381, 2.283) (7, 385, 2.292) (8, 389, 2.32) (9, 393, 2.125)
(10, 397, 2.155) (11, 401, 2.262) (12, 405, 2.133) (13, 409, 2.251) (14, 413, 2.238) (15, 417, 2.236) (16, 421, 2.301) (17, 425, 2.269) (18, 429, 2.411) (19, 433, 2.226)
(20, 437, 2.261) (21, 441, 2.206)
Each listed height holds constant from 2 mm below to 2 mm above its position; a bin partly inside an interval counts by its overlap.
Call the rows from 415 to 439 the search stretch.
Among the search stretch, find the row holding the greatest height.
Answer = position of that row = 429 mm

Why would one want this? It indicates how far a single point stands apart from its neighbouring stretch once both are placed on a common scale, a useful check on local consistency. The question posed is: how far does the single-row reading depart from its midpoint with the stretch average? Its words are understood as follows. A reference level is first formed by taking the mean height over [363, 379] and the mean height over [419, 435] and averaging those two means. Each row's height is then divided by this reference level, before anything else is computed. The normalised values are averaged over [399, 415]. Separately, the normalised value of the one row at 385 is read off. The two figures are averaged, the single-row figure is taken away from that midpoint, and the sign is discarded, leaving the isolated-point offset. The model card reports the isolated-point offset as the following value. 0.0155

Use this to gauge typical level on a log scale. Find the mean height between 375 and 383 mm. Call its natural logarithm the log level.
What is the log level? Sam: 0.815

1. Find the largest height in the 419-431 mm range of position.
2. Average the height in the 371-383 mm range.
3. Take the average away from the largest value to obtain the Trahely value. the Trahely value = 0.12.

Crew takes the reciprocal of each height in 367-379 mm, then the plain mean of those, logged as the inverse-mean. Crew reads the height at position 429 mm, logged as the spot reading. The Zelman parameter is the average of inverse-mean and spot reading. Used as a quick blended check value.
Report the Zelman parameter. 1.42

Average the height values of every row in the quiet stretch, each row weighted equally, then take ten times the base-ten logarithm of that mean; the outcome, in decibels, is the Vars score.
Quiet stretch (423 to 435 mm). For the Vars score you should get 3.62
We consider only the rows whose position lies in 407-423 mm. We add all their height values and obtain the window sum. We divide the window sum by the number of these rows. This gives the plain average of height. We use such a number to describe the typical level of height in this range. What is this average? 2.26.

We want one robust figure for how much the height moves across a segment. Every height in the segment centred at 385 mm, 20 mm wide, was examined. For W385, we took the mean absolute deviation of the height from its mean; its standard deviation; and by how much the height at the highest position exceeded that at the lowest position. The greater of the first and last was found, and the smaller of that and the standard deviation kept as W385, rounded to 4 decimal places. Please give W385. 0.0566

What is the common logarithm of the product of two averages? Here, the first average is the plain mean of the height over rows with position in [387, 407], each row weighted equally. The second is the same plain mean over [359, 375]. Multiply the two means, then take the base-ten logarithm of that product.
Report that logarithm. 0.692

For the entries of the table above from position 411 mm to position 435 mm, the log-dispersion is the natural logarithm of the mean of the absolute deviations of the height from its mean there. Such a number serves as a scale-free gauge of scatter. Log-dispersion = -3.0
